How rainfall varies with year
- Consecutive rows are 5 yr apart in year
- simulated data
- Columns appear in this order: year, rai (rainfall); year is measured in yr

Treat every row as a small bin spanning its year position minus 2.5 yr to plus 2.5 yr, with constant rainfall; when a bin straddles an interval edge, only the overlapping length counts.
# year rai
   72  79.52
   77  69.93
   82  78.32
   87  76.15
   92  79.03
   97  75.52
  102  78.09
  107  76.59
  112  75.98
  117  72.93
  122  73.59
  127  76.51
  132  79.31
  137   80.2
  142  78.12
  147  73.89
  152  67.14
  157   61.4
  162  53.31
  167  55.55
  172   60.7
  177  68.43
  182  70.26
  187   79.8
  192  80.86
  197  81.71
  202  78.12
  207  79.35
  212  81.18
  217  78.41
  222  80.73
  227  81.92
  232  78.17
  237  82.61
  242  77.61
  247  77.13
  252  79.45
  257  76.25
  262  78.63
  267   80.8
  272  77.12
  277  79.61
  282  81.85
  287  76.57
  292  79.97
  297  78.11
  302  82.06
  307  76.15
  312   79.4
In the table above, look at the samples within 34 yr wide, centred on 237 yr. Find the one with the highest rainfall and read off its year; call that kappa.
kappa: 237 yr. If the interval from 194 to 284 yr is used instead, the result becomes 237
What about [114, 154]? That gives 137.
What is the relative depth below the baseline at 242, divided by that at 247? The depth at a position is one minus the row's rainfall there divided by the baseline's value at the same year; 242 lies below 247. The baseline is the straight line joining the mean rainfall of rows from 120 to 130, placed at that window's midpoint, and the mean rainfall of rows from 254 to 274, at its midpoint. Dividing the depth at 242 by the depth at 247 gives 0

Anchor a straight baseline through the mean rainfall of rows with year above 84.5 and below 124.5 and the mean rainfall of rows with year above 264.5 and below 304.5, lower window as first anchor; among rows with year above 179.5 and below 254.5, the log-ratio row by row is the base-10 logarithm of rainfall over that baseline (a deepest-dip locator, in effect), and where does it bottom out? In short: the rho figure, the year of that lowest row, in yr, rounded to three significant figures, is 182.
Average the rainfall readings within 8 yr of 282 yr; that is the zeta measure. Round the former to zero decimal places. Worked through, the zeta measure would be 79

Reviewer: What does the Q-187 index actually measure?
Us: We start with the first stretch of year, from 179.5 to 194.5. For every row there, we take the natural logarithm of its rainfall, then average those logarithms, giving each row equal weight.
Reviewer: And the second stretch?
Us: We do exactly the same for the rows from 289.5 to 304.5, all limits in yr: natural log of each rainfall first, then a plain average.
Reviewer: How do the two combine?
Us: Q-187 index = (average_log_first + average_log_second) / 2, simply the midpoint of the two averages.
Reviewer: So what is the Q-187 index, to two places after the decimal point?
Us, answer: 4.36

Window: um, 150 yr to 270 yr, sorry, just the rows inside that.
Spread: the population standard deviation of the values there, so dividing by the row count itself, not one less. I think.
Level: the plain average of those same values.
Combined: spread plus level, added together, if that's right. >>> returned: 83.2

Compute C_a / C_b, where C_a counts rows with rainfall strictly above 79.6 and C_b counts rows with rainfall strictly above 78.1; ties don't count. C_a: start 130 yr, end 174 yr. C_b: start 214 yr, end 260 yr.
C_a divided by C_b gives 0.2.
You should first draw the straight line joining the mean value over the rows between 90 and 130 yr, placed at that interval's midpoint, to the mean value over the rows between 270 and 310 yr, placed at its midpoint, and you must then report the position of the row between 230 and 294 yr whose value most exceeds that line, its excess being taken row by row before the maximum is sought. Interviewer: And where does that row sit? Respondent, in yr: 237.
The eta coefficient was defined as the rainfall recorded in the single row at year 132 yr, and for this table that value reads 79.31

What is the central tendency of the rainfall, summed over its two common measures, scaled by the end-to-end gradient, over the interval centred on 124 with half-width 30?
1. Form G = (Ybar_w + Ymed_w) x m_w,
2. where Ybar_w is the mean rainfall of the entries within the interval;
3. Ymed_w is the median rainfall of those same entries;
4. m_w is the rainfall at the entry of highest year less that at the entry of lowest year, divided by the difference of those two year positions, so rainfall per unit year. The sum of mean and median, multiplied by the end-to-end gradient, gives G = -23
